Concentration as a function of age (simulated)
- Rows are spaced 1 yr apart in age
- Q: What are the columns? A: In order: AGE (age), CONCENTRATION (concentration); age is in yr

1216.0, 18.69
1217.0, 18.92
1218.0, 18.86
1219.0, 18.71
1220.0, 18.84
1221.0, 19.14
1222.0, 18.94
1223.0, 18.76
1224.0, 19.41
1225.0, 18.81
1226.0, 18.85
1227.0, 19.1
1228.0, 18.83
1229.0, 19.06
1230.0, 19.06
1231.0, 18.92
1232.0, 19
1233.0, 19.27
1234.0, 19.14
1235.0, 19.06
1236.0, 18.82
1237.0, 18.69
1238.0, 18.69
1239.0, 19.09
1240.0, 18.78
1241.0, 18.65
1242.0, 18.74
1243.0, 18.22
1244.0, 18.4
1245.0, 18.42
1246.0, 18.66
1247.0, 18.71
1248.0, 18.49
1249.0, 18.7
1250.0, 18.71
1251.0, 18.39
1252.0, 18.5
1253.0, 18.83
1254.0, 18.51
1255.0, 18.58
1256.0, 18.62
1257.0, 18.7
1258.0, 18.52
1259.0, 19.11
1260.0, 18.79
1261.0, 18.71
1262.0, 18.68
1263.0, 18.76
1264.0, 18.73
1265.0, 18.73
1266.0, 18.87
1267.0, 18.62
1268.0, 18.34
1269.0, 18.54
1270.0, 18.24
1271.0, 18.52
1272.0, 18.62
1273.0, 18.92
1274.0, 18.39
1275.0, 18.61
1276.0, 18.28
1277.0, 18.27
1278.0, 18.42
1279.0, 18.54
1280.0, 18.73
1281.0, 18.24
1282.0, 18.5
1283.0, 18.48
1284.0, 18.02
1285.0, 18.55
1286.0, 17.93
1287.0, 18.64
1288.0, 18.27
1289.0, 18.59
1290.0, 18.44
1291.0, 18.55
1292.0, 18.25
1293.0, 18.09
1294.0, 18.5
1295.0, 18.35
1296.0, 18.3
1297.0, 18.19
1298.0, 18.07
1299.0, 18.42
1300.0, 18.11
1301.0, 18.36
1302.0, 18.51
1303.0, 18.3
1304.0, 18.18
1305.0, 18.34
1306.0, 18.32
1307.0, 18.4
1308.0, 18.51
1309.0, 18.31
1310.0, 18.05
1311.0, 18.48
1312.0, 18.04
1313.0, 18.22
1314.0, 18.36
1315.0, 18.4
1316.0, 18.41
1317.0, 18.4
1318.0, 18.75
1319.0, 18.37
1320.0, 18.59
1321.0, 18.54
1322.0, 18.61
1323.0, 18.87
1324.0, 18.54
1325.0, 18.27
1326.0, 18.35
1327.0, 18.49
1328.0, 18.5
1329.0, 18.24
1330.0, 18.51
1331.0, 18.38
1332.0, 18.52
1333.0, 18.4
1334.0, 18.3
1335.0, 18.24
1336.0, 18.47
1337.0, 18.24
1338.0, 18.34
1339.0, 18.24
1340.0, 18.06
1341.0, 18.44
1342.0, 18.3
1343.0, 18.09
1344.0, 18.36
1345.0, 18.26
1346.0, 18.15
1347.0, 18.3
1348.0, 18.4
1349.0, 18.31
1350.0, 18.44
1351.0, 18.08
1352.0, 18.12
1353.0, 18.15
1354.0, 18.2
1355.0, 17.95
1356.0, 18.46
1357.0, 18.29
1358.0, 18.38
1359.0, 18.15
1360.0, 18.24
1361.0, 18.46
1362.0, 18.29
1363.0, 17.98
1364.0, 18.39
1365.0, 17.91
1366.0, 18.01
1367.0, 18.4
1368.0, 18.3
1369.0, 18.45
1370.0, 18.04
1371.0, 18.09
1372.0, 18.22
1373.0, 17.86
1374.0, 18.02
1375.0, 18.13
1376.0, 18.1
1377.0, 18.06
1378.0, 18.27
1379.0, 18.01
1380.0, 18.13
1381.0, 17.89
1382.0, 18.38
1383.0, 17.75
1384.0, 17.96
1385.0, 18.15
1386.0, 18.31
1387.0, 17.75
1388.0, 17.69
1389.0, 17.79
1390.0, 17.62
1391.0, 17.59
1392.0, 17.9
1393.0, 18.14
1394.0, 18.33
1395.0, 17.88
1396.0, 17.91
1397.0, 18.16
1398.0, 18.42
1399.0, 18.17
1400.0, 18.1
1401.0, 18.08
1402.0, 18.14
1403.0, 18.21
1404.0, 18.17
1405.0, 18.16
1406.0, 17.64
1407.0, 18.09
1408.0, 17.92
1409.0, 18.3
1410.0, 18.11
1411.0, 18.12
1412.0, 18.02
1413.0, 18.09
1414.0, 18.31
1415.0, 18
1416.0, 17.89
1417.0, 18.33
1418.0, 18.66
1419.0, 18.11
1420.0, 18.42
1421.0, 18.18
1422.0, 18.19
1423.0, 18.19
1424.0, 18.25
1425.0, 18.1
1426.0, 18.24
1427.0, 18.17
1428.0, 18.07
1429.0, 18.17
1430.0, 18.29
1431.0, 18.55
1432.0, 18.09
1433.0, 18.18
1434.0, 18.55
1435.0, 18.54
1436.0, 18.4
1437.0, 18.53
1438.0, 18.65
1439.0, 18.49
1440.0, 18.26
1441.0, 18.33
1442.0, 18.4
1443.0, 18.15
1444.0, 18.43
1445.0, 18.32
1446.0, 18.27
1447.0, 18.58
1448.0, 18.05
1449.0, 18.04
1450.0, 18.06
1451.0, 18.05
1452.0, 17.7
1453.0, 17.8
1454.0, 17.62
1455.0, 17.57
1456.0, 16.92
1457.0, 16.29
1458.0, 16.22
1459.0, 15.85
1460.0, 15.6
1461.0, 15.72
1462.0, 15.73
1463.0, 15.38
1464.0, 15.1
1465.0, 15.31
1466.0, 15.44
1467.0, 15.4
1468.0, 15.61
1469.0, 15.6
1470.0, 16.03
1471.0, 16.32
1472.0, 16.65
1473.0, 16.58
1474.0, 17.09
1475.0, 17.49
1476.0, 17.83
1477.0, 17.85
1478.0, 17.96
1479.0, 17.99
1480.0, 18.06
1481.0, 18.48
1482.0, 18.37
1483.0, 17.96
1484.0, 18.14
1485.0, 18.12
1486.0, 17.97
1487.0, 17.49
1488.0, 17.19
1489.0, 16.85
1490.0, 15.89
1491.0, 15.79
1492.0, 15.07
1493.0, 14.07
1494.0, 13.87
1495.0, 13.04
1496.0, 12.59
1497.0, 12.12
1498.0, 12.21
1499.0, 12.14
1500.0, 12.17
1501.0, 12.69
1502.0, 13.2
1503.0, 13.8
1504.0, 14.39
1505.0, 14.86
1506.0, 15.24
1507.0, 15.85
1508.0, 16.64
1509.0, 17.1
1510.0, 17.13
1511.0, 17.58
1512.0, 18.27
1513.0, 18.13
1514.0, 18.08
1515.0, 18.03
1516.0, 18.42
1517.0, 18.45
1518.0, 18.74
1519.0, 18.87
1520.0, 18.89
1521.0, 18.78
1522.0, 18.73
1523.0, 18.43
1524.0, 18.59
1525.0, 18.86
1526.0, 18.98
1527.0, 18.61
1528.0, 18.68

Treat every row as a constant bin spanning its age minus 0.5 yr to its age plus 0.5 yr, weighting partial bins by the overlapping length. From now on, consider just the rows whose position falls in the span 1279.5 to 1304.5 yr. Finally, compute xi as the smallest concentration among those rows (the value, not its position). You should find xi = 17.93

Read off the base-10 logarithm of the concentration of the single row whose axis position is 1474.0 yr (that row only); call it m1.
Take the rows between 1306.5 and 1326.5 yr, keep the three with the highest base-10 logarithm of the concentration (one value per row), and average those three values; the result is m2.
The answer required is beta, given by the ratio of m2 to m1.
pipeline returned 1.033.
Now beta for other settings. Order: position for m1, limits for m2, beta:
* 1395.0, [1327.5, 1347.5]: 1.012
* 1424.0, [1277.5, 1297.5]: 1.008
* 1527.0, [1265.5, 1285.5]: 1.004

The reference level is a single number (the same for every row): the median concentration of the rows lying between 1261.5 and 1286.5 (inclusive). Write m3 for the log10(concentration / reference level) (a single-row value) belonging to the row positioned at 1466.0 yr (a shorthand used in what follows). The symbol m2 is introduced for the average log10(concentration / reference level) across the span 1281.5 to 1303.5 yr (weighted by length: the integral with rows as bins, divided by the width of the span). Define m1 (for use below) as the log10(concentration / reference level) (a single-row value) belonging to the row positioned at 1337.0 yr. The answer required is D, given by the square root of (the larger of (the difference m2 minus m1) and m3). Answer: 0.048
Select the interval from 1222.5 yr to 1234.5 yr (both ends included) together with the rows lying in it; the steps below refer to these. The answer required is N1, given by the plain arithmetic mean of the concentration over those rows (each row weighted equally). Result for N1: 19.0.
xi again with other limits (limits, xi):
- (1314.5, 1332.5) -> 18.24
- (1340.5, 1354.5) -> 18.08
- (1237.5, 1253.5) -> 18.22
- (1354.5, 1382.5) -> 17.86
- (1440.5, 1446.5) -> 18.15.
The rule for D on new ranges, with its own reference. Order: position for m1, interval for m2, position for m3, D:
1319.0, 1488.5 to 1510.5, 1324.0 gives 0.000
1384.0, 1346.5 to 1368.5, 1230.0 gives 0.110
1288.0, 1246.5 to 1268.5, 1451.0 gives 0.096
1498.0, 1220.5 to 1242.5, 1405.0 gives 0.437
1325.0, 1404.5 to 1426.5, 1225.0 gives 0.079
